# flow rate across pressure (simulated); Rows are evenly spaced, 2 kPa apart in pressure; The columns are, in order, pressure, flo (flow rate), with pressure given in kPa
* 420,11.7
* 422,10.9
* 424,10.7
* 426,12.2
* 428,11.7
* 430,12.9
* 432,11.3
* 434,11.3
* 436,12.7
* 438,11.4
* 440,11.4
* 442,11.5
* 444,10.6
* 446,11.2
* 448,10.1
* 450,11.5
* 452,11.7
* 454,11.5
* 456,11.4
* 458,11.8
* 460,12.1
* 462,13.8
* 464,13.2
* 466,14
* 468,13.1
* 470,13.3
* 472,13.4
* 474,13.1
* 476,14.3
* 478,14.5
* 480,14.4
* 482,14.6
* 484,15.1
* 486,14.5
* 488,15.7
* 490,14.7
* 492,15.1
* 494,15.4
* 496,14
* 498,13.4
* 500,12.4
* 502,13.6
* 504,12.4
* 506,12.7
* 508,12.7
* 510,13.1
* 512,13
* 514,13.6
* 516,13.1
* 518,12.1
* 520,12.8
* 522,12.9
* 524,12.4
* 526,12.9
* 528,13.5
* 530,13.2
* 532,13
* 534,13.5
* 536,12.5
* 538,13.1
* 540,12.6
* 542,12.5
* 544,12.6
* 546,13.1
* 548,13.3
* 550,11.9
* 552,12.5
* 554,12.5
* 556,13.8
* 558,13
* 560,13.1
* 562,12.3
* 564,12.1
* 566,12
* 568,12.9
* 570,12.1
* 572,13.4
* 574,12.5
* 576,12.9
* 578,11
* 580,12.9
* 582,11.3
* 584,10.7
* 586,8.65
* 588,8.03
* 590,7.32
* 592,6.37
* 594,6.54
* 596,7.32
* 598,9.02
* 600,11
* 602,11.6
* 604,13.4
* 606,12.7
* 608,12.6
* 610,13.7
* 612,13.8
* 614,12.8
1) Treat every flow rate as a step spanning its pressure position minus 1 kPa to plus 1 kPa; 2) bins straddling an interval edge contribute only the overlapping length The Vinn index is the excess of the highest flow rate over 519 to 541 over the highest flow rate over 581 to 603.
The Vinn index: 1.9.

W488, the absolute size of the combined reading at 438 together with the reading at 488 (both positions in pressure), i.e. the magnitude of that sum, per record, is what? 27.1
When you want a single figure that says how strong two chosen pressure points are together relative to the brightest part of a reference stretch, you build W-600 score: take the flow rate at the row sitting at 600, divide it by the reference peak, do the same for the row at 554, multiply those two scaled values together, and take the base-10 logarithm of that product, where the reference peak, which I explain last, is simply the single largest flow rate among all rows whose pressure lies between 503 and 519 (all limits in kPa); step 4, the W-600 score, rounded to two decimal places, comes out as -0.13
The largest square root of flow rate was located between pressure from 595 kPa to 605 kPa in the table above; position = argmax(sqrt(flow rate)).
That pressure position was 604 kPa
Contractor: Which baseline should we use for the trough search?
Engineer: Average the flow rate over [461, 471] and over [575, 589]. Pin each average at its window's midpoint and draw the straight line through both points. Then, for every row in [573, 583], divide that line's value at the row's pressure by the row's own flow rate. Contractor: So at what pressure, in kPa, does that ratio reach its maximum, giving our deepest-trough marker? 578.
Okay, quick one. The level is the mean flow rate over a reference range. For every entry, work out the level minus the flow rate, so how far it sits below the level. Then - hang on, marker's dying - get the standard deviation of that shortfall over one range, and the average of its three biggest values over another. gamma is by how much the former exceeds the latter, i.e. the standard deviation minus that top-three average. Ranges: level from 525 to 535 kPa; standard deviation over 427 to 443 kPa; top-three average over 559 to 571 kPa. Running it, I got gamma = -1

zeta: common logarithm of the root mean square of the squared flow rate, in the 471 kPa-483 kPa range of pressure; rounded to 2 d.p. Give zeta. 2.30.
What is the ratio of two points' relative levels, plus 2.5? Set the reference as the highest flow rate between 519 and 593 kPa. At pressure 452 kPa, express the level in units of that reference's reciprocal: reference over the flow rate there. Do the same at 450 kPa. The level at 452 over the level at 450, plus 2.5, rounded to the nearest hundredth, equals 3.48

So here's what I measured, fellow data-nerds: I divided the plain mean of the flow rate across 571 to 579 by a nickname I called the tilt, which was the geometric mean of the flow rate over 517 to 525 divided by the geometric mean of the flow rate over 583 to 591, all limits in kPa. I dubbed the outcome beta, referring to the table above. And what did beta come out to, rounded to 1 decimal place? 8.5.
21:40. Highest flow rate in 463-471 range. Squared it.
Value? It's 196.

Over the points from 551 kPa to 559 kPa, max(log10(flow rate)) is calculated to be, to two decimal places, 1.14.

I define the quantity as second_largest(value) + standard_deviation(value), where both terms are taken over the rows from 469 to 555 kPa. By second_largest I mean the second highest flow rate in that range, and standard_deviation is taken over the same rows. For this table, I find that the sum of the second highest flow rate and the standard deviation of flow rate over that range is 16.3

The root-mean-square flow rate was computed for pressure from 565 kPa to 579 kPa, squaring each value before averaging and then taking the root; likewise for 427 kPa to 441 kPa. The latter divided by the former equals 0.95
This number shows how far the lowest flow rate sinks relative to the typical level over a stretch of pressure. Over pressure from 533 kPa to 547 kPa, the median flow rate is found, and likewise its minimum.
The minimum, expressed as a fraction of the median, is 0.99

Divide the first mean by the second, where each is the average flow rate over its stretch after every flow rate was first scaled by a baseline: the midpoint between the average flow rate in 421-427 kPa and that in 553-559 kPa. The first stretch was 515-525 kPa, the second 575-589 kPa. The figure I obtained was 1.17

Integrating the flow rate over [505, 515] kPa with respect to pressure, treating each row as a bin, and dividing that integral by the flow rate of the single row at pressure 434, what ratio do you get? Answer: 11.5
